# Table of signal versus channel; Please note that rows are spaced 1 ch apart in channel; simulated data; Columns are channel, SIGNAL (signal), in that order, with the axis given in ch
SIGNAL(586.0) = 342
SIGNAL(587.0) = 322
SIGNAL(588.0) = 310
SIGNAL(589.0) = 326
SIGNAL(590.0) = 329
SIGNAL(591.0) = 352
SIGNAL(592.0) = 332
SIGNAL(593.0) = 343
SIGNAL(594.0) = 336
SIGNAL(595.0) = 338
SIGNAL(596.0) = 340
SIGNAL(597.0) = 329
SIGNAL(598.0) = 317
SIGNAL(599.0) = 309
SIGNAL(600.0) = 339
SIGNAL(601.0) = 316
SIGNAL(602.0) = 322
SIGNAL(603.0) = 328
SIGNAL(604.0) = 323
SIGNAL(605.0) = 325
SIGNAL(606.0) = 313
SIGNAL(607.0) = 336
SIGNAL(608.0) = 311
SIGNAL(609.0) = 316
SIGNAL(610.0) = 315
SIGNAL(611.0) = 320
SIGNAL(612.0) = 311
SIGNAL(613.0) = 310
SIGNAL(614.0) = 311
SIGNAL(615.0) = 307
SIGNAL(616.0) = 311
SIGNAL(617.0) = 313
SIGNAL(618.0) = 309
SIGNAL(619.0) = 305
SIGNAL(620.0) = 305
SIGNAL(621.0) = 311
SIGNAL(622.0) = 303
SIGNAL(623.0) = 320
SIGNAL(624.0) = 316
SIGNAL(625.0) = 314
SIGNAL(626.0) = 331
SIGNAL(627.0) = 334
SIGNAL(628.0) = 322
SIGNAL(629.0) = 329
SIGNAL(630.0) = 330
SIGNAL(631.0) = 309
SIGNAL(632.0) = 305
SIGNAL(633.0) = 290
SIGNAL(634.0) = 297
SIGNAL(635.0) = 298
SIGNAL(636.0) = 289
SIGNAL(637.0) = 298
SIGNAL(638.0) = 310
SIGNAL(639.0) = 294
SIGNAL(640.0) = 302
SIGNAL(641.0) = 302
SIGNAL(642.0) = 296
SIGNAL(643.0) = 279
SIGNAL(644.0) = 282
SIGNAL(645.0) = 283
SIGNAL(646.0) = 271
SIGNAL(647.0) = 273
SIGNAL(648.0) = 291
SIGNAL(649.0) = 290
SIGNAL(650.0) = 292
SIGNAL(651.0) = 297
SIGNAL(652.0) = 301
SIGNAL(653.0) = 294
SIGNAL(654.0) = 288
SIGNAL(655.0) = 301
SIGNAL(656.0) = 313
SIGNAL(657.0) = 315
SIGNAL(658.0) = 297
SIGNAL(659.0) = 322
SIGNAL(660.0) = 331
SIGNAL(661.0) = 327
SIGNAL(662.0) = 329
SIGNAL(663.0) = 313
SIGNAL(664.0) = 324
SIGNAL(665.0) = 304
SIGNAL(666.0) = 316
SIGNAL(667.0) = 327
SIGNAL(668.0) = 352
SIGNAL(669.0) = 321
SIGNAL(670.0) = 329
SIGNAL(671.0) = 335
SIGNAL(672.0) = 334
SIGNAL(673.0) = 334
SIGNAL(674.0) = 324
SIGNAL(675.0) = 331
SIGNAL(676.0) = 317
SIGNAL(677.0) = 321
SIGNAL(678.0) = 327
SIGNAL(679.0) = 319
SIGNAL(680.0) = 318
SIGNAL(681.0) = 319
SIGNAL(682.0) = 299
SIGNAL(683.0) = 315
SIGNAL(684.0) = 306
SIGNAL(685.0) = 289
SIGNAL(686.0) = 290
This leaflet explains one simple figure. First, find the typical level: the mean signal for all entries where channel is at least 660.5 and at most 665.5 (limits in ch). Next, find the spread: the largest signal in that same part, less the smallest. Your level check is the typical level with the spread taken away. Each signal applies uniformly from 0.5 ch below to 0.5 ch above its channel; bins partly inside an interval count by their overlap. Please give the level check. 294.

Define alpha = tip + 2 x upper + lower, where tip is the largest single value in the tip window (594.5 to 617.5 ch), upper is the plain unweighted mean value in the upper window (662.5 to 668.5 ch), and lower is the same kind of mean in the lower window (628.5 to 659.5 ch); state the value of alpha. 1283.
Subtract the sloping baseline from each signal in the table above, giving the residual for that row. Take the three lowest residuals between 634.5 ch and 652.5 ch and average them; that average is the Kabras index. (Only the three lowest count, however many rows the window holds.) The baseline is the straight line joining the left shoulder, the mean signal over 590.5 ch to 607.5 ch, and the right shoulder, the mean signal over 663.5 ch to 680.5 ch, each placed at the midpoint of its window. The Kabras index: -53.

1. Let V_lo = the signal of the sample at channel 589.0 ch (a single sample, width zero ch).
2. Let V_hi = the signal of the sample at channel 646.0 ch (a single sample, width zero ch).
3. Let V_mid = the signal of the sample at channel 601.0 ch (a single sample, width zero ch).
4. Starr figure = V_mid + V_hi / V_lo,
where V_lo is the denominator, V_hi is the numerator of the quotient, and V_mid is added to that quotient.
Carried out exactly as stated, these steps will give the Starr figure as 317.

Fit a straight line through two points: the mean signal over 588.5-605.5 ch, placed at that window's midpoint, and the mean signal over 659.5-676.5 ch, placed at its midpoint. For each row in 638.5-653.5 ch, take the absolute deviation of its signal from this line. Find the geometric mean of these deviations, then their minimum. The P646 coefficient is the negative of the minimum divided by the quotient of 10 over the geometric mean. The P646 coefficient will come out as -93.2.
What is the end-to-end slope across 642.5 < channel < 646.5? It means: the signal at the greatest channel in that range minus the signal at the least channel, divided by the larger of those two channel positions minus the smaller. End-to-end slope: -3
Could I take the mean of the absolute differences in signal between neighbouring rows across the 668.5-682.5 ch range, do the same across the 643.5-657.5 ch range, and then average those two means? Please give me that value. 6.6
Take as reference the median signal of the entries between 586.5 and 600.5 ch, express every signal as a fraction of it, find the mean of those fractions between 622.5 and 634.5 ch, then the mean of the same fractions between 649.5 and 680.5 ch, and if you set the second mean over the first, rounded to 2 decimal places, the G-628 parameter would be 1.00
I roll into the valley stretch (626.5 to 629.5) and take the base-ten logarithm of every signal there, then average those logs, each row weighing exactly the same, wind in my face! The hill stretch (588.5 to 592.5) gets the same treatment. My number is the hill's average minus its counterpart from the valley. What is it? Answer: 0.008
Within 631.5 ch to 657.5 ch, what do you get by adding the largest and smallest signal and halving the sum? 293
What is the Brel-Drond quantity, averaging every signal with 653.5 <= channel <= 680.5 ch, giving 321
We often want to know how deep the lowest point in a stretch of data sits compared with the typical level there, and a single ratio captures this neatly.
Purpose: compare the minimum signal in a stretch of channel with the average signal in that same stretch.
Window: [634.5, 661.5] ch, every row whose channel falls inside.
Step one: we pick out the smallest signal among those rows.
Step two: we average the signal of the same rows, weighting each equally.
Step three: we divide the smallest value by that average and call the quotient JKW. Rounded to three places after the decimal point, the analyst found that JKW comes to 0.911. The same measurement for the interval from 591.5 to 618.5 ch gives 0.955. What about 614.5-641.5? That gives 0.934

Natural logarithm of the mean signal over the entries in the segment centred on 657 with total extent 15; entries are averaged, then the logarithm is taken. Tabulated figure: 5.735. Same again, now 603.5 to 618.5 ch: 5.754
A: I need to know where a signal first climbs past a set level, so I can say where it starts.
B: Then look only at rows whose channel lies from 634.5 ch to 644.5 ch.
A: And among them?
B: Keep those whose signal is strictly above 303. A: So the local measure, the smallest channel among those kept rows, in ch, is 638.0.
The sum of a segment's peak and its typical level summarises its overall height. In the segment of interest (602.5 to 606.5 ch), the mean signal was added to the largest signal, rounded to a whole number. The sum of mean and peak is 650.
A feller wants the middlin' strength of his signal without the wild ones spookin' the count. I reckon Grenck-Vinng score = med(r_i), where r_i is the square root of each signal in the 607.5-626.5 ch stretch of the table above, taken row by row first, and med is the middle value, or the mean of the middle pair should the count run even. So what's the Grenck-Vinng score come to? 17.6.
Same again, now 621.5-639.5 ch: 17.6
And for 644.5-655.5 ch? 17.1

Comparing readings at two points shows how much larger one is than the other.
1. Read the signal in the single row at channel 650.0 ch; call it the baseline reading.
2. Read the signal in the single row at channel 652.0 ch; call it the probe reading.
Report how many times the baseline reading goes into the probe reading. 1.03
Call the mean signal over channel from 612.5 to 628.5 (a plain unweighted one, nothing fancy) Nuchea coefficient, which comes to 314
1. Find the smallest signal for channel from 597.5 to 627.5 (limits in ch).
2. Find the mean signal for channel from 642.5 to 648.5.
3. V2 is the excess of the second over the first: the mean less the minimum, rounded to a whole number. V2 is -23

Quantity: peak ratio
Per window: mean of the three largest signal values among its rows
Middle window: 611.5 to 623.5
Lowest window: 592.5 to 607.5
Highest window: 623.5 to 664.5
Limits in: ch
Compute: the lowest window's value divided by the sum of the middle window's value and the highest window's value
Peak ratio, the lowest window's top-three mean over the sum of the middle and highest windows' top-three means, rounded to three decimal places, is 0.527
